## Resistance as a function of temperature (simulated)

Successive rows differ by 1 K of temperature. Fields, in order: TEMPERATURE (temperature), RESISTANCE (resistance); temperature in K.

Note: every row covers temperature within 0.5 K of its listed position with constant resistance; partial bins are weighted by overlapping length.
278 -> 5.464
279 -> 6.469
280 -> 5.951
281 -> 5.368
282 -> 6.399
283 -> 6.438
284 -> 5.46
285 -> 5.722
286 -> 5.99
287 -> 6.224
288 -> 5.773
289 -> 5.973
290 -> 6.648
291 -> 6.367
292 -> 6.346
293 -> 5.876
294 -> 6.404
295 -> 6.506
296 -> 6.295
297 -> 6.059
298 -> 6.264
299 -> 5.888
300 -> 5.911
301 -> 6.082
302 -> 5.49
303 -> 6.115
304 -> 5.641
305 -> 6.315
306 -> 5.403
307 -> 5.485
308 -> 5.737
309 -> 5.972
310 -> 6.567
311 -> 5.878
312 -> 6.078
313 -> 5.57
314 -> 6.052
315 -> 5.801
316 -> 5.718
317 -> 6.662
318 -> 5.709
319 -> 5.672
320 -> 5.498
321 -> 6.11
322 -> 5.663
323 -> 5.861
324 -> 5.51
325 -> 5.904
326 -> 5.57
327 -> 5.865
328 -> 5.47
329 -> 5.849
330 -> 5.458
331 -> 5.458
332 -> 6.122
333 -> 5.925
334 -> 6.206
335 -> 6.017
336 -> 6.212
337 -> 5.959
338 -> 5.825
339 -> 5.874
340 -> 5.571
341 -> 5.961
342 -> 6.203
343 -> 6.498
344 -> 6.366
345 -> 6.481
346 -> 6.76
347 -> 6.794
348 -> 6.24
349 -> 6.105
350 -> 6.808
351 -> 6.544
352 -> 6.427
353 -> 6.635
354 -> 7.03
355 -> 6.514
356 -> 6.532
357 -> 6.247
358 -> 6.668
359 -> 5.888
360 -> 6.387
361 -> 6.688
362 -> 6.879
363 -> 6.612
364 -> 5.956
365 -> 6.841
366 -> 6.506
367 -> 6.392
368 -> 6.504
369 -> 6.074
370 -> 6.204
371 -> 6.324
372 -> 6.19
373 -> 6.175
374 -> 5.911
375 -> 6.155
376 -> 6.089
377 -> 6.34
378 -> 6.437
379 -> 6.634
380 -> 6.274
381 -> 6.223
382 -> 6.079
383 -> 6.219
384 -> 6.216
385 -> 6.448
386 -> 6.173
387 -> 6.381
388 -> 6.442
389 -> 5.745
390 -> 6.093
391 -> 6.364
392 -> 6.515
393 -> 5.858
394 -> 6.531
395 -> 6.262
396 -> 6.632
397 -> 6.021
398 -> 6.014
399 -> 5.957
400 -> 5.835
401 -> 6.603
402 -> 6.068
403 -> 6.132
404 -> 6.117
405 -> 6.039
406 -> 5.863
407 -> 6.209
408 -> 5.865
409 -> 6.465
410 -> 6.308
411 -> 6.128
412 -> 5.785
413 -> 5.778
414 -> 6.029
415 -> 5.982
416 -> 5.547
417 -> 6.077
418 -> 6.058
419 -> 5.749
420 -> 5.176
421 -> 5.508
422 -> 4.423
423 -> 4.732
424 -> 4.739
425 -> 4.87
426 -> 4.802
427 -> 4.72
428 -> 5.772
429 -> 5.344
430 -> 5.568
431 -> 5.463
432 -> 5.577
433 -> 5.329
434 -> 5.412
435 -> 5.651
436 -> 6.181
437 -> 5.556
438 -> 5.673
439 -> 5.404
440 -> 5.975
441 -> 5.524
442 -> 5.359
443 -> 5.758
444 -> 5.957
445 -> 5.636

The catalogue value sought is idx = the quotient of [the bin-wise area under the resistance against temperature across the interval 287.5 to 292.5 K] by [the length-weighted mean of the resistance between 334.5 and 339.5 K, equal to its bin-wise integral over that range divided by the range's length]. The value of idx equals 5.2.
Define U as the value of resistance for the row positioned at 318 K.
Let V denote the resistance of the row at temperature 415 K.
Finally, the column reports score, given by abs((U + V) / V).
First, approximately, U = 5.709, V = 5.982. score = 1.95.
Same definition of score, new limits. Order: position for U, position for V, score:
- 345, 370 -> 2.04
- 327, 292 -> 1.92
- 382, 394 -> 1.93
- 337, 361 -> 1.89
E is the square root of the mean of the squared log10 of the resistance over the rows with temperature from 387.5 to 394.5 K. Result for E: 0.794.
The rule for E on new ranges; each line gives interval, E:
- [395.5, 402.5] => 0.789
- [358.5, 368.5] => 0.810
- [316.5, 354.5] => 0.783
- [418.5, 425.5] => 0.701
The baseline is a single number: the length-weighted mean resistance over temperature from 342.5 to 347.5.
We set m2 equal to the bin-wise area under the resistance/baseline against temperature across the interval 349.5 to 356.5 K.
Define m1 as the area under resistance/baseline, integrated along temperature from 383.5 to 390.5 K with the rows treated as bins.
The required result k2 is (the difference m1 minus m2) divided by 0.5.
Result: -0.9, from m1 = 6.61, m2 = 7.1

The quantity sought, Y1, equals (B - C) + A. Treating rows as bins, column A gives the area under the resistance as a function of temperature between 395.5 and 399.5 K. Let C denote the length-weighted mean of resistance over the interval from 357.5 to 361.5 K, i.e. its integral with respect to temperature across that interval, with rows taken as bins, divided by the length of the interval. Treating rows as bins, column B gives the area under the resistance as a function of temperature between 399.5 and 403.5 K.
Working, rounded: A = 24.6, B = 24.6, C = 6.41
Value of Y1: 42.9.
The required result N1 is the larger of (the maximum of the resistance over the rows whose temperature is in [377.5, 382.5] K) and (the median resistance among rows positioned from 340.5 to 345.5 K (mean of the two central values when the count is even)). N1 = 6.6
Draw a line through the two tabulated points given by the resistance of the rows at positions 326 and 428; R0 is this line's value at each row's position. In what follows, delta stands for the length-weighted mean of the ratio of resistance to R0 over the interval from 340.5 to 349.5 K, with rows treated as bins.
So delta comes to 1.14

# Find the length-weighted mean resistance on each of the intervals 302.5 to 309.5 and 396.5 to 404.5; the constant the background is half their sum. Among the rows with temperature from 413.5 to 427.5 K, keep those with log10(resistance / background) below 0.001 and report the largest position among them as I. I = 427 K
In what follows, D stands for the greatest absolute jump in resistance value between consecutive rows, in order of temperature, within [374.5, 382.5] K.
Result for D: 0.4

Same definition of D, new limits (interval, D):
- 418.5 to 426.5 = 1.1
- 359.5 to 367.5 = 0.9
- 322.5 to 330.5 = 0.4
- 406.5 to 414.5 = 0.6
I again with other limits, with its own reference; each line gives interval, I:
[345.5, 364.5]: 364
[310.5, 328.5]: 328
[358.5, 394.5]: 393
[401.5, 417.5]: 416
